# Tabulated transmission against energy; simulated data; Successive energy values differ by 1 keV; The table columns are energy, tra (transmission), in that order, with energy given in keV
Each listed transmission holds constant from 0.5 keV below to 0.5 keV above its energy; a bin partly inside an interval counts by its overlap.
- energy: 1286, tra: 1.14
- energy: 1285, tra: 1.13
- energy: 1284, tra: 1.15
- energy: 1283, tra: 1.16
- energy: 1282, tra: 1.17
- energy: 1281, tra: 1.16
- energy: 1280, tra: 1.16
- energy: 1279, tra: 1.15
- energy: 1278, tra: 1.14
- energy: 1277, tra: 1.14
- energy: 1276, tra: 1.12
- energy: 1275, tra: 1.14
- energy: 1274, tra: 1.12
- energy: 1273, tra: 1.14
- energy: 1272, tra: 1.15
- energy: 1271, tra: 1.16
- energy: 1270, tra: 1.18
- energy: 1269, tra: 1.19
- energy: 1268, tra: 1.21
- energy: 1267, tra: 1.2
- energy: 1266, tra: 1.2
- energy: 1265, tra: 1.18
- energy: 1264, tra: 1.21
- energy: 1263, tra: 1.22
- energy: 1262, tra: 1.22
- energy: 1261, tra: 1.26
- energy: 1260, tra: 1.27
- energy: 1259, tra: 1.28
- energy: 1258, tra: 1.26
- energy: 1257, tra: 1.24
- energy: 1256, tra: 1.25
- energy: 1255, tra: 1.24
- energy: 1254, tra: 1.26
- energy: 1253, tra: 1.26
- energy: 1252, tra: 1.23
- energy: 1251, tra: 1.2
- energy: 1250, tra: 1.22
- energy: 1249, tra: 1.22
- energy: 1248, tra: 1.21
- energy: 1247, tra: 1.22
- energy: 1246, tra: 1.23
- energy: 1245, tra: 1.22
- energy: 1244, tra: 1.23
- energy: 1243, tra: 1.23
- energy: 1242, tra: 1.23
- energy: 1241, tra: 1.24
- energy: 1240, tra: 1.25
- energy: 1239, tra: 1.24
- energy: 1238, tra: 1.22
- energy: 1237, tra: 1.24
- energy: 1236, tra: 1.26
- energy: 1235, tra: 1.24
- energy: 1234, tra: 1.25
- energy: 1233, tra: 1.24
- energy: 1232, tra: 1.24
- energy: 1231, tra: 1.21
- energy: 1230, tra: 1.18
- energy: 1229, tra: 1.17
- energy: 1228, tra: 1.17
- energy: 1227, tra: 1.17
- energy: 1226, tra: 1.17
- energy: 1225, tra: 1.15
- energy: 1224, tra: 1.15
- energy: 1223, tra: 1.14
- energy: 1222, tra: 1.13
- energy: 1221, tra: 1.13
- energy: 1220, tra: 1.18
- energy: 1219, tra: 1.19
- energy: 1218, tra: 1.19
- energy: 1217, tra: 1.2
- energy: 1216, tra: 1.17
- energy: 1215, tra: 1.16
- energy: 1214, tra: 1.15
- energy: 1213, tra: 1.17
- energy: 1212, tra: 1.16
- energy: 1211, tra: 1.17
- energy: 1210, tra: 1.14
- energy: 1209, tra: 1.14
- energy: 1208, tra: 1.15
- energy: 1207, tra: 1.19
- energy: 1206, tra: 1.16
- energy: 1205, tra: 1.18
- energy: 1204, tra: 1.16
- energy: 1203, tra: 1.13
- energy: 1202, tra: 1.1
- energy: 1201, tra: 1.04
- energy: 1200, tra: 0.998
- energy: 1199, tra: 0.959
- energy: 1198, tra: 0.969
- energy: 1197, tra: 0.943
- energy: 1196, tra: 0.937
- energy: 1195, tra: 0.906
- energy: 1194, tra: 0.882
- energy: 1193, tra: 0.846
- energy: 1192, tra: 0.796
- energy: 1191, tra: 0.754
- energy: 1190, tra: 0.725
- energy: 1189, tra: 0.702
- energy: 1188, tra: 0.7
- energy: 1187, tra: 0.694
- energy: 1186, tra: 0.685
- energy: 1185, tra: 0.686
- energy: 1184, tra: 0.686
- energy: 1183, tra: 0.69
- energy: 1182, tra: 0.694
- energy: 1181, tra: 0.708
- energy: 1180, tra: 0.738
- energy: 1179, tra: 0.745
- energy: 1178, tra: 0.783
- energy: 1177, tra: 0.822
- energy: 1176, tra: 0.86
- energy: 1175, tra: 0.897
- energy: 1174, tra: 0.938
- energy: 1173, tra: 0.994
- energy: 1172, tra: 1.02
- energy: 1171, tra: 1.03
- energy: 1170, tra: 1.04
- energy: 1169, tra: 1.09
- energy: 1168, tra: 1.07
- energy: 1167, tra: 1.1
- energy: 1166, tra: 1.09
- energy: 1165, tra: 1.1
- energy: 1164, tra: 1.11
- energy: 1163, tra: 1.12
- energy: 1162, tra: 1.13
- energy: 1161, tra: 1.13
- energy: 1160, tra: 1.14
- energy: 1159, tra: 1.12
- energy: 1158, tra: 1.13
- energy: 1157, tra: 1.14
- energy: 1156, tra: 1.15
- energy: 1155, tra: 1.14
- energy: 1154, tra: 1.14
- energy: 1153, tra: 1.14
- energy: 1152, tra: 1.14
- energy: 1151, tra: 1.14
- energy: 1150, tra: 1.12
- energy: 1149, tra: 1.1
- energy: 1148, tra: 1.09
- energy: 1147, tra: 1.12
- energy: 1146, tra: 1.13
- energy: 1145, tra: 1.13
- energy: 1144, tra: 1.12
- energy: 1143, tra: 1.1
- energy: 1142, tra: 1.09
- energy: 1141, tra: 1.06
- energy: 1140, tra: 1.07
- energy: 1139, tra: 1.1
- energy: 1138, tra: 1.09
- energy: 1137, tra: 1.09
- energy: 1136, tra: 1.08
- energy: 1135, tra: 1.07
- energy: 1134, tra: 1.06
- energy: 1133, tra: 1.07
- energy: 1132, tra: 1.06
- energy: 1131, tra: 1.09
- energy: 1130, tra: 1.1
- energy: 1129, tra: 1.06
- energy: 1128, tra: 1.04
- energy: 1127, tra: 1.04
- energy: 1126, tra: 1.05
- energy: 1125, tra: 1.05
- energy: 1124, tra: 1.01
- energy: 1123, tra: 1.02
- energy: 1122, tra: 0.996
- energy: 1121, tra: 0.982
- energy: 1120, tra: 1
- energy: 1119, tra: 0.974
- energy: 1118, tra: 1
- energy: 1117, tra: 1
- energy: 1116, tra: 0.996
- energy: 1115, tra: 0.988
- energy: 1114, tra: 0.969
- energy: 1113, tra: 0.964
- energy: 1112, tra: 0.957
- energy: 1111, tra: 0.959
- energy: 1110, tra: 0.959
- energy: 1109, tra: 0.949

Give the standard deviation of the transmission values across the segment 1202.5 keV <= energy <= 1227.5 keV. 0.020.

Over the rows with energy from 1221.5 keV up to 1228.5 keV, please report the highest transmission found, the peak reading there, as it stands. 1.17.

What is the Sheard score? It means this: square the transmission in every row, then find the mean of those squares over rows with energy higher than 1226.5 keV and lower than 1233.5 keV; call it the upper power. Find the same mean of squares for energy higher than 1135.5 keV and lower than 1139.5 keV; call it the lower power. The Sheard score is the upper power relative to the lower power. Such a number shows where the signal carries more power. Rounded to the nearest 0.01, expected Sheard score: 1.21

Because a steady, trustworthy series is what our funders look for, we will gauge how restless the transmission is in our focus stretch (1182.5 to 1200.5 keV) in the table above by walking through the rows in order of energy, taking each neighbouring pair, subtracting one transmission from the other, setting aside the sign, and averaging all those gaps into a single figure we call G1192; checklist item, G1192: 0.020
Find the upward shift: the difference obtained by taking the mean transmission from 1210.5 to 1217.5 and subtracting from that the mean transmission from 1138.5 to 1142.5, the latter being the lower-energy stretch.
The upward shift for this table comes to 0.089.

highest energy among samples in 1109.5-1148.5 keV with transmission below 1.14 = 1148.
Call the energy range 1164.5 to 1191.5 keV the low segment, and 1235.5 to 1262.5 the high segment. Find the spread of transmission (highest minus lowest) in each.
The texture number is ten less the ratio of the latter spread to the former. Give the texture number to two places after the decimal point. 9.81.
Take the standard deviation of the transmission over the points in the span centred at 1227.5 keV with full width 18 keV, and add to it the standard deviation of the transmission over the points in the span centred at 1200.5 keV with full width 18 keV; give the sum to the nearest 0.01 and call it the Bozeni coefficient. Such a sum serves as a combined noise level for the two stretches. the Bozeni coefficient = 0.17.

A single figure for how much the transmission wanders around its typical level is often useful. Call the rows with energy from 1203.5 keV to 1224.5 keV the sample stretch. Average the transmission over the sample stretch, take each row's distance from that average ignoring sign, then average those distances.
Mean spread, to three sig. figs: 0.0170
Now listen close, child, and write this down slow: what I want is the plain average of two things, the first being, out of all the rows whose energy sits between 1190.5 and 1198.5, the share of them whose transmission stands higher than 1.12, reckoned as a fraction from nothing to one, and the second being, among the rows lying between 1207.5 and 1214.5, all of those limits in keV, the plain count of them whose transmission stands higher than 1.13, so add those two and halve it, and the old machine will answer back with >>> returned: 3.5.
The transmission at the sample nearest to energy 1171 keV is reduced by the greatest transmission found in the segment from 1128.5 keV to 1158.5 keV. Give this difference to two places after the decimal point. -0.12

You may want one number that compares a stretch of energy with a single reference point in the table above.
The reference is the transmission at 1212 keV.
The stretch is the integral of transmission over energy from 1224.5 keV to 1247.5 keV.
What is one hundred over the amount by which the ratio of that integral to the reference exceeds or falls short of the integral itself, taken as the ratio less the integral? -26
